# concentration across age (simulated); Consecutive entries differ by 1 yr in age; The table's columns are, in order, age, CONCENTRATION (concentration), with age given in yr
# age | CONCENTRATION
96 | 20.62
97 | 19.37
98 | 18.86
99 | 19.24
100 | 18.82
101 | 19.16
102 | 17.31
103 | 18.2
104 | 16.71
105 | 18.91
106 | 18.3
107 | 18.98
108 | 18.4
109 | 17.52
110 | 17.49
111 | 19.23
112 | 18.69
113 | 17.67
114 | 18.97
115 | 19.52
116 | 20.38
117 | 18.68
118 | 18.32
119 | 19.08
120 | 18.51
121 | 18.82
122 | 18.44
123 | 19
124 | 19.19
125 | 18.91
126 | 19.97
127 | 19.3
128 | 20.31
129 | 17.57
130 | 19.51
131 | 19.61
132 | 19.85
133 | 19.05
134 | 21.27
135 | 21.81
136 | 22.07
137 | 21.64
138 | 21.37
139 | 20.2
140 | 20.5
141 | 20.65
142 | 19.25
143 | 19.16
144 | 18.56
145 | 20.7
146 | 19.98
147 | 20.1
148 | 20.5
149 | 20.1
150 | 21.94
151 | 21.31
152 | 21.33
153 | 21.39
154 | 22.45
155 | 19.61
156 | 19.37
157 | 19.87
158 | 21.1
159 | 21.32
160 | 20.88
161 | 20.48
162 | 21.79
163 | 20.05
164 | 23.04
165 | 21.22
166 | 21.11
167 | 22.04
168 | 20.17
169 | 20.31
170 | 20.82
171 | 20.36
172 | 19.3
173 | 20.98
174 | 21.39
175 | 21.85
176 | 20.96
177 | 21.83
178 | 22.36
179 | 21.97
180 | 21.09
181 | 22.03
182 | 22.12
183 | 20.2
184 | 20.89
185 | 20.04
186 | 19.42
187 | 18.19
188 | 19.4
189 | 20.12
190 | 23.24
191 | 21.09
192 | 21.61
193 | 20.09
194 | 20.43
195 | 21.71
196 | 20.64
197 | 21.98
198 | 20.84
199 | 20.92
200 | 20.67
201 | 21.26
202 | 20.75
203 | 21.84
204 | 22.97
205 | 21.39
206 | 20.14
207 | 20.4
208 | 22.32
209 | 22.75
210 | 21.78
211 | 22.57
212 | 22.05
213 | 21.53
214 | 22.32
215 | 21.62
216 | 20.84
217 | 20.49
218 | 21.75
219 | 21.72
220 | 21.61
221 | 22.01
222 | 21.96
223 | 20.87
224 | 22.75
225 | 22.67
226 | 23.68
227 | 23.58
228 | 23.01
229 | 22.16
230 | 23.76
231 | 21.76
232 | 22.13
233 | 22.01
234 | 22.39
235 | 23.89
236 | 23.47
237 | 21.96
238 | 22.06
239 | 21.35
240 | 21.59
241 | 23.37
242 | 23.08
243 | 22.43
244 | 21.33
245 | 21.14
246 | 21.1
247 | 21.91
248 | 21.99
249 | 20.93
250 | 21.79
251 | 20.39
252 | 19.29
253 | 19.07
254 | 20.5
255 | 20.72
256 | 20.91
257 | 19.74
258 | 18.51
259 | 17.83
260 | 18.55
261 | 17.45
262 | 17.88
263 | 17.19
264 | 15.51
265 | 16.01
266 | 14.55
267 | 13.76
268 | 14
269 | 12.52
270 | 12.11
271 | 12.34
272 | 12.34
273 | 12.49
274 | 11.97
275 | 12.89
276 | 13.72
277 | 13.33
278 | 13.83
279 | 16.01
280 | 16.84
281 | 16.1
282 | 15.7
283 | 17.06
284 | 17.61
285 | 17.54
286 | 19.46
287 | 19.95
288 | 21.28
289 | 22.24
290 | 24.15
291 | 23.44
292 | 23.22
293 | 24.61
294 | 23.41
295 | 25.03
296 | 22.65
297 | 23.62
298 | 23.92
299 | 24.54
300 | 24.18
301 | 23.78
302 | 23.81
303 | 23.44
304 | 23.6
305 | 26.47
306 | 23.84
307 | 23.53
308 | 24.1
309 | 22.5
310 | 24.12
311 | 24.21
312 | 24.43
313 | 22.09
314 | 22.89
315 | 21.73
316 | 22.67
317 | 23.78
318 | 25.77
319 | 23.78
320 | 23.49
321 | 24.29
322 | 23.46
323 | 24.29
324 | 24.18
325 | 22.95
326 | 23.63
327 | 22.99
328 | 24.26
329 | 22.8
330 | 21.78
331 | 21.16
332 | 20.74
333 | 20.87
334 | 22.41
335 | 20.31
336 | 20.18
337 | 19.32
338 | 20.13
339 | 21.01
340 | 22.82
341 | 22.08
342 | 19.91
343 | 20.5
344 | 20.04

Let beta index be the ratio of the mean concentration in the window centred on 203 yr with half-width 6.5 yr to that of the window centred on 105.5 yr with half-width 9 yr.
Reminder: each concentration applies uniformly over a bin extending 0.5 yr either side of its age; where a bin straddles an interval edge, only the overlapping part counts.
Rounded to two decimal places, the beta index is 1.16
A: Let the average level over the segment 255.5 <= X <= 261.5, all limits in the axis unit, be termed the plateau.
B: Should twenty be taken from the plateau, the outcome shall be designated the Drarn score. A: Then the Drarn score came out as -1.2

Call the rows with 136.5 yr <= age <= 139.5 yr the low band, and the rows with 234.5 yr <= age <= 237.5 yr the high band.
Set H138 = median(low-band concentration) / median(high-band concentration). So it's 0.911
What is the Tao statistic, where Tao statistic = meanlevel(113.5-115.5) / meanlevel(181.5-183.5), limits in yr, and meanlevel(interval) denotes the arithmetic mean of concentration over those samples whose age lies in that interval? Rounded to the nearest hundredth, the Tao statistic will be 0.91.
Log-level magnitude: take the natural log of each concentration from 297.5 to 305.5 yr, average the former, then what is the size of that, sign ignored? 3.19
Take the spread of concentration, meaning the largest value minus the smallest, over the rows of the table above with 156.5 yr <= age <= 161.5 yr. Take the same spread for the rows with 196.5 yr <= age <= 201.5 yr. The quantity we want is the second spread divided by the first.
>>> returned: 0.90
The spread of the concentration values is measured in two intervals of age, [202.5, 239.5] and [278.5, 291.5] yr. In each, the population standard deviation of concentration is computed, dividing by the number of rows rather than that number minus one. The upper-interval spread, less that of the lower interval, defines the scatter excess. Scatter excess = 1.9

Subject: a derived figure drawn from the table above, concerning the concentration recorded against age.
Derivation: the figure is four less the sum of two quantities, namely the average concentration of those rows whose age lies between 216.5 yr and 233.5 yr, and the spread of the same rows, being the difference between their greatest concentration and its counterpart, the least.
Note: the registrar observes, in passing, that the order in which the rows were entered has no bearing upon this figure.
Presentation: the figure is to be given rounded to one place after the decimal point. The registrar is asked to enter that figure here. -21.5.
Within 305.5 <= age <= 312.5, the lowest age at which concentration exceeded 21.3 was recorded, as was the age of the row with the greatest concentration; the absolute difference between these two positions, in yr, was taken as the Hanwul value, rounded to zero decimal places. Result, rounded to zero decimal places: 6 yr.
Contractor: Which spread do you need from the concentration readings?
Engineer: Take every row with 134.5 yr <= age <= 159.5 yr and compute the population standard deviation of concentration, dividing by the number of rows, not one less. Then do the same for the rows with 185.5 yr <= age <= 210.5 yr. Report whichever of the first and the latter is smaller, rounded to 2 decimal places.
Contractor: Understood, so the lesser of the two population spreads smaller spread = 1.00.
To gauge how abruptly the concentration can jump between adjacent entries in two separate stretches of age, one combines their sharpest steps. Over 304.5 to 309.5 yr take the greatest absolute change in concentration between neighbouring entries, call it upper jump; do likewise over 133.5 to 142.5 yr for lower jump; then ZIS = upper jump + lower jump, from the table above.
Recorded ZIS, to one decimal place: 4.0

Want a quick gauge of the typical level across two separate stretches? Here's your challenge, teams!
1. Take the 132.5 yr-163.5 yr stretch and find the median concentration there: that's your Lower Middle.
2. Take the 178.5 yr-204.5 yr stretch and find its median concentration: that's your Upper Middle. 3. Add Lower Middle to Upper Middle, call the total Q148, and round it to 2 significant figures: 42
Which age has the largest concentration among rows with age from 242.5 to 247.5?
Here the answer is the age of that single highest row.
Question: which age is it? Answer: 243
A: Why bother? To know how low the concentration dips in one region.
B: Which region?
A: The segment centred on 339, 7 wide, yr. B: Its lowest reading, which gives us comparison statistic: 19.32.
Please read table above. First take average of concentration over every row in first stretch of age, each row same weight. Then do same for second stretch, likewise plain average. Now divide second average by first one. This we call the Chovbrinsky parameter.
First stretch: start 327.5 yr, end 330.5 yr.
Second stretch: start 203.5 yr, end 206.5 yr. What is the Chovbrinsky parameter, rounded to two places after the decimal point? 0.94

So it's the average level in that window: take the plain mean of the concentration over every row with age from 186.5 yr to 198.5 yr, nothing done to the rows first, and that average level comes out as 20.8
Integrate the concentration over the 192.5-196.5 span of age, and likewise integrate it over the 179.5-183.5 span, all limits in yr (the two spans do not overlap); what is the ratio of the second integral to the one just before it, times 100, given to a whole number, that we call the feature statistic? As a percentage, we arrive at 103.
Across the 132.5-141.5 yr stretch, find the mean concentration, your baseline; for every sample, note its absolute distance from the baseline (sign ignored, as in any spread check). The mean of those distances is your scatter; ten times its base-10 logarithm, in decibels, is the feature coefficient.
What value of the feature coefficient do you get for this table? -1.2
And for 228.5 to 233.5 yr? -2.5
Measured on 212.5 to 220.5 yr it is -3.9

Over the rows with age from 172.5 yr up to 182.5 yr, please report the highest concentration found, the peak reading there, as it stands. 22.36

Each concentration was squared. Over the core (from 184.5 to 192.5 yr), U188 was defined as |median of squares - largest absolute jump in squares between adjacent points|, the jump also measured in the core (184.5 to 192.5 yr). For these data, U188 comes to 268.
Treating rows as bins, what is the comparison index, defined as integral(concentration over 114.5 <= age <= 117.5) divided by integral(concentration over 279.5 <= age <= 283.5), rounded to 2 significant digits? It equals 0.89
